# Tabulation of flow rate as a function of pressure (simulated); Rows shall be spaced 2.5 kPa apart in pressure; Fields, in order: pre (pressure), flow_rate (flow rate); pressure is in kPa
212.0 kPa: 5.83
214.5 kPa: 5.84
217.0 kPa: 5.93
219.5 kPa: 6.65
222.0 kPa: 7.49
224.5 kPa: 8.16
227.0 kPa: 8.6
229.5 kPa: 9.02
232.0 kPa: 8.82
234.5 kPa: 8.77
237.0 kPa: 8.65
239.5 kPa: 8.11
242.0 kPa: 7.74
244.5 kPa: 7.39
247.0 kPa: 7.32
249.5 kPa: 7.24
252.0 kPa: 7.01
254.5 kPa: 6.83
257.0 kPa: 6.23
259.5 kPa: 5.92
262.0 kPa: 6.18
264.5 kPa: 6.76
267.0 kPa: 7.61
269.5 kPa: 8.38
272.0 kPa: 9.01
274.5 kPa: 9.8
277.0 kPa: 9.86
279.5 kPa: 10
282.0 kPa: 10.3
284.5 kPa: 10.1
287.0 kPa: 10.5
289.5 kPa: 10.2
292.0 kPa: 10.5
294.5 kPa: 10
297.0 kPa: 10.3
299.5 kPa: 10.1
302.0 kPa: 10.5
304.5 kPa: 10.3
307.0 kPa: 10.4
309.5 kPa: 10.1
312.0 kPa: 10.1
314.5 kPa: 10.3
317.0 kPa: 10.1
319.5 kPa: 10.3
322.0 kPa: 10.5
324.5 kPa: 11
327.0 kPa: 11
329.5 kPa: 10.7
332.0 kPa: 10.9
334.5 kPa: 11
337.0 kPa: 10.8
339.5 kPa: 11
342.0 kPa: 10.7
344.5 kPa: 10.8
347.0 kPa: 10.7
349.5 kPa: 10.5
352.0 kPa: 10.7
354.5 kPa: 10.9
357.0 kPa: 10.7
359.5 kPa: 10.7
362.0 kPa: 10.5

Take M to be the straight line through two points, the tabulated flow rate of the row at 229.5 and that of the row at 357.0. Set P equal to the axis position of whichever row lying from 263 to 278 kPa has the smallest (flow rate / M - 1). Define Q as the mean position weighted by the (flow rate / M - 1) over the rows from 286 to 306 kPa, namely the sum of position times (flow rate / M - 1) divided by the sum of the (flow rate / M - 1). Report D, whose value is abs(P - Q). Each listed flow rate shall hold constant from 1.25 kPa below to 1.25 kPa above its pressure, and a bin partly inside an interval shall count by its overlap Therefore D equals 29.8 kPa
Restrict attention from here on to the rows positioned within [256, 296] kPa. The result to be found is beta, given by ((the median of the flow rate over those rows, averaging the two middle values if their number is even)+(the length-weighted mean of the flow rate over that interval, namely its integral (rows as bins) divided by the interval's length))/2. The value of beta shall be 9.3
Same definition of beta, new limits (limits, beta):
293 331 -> 10.3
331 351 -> 10.8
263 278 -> 8.6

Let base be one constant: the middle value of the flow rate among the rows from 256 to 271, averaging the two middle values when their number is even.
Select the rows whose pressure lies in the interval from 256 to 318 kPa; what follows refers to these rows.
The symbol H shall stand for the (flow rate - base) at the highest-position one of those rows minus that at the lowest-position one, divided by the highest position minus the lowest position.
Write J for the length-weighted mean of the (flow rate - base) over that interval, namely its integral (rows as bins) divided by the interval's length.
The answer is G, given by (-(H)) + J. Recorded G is 2.8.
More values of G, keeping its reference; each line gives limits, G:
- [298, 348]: 4.1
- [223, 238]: 2.1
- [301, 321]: 3.8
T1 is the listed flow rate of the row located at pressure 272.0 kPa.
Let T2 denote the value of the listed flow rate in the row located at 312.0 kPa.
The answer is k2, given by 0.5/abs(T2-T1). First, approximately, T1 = 9.01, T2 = 10.1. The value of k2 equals 0.46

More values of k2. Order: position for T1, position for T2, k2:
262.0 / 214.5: 1.47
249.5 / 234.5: 0.33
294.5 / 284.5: 5.00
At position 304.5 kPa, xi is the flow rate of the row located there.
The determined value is 10.3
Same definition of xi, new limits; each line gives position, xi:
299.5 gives 10.1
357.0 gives 10.7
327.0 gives 11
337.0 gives 10.8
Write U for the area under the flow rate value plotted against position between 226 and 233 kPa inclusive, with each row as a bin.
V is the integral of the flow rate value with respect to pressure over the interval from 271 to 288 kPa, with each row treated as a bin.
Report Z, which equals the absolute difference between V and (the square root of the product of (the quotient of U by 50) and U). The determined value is 160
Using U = 62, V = 169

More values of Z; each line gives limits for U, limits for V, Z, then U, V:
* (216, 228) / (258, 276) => 126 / 88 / 138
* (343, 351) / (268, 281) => 110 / 85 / 122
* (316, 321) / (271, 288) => 162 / 51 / 169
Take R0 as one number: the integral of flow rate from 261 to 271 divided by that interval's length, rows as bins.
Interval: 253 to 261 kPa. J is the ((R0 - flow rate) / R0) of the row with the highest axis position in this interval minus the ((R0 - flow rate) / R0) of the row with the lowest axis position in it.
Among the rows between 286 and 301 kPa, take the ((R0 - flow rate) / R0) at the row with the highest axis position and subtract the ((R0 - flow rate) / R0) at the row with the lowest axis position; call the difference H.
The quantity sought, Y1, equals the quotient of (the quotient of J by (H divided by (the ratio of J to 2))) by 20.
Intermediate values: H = 0.05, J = 0.12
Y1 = 0.0071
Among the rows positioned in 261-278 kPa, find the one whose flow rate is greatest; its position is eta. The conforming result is 277.0 kPa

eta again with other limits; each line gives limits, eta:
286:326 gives 324.5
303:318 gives 307.0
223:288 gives 287.0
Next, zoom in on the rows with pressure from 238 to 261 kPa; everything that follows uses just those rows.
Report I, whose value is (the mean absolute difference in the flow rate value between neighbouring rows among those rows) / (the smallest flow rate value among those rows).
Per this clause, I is 0.046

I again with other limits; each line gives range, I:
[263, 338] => 0.045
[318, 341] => 0.021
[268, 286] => 0.042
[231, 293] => 0.060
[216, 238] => 0.073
